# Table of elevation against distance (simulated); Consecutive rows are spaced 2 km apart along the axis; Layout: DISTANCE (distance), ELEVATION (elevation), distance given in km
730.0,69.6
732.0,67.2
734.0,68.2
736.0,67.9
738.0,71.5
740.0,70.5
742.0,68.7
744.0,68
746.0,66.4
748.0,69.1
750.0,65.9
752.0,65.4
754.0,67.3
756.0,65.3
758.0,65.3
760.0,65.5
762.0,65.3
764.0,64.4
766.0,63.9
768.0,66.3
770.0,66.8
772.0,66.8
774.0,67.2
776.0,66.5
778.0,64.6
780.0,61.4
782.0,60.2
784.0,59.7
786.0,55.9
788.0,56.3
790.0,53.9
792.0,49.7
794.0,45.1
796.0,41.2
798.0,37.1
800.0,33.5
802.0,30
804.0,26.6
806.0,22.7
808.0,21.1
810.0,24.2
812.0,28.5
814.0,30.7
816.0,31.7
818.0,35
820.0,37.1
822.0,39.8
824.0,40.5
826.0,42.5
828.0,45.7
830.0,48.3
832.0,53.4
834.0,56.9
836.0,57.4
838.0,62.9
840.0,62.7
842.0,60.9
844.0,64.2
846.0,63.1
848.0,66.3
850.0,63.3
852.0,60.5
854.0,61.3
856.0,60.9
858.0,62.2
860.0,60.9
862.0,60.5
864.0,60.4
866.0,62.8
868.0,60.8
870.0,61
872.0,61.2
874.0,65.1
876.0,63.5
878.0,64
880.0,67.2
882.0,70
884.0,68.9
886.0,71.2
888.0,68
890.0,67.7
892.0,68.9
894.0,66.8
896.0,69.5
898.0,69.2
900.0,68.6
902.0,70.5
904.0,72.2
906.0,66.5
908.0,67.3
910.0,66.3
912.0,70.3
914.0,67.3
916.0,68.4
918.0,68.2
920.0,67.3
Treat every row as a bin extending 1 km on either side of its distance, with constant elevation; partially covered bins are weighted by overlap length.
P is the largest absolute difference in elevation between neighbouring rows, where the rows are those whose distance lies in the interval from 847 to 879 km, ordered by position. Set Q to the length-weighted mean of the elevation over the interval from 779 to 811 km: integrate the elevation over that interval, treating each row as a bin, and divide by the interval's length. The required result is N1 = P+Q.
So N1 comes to 46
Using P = 3.9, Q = 42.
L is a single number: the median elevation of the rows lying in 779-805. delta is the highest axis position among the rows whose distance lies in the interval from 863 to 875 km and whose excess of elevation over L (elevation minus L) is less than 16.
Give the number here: 874.0 km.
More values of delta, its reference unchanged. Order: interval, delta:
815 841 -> 840.0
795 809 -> 808.0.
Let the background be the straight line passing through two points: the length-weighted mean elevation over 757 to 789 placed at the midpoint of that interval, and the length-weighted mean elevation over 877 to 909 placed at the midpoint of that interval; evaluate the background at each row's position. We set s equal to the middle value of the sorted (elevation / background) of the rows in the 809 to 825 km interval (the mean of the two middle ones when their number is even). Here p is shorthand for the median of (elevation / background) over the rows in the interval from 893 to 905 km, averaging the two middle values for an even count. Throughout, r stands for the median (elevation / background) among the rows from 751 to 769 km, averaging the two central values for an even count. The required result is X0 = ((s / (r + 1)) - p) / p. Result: -0.75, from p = 1.01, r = 1.04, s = 0.51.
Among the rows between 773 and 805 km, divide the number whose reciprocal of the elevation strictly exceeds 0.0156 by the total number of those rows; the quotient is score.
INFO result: 0.81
